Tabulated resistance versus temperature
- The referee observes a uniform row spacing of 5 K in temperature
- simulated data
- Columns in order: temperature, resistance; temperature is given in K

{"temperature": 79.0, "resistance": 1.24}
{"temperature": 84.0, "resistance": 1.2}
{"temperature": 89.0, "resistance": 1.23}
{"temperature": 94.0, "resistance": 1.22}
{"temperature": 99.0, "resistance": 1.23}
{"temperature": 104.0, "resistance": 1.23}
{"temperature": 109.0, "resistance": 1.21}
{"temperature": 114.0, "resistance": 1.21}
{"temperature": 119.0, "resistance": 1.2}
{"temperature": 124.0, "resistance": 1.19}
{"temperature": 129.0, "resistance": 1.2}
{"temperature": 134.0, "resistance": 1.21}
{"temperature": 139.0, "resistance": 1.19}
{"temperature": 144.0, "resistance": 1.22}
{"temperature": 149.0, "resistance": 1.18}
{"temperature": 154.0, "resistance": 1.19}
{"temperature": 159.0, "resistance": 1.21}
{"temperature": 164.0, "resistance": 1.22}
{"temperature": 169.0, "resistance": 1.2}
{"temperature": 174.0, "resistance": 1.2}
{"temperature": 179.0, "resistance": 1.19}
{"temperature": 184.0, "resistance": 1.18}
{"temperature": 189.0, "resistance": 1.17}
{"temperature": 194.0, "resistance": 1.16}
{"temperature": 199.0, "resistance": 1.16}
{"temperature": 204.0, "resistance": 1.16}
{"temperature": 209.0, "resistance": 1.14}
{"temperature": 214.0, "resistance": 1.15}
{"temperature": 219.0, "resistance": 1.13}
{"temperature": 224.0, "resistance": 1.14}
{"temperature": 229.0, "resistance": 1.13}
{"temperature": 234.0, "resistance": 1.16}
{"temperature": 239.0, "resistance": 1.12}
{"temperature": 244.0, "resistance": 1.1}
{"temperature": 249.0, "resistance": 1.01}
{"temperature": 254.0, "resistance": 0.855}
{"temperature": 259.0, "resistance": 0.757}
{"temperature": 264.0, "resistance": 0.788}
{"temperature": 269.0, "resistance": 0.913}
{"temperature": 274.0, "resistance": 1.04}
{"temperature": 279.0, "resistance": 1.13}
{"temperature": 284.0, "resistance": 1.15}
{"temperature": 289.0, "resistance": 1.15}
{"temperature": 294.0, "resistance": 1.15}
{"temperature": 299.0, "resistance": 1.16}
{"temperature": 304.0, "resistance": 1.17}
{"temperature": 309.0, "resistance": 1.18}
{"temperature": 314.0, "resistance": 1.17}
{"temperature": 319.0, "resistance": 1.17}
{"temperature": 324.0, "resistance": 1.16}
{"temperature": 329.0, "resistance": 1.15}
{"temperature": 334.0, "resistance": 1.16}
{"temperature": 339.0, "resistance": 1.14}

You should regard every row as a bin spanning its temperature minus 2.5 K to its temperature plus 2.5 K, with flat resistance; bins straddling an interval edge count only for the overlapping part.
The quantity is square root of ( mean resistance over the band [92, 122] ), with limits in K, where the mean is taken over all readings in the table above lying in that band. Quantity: 1.10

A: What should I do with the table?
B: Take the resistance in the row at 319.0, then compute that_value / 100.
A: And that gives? 0.0117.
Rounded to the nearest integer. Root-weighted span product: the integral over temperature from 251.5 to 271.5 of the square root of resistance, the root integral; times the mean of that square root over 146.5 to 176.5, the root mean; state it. 20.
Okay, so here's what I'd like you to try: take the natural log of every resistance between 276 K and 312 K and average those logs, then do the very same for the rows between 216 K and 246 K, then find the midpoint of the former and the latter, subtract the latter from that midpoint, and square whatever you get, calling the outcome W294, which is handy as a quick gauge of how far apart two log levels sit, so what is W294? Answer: 0.0001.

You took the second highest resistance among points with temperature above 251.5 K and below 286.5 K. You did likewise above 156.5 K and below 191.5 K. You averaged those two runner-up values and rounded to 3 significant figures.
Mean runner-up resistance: 1.17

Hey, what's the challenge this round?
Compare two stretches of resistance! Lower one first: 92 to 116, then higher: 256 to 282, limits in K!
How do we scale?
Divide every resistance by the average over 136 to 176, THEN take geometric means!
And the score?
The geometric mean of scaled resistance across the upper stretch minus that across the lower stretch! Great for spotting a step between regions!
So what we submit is -0.25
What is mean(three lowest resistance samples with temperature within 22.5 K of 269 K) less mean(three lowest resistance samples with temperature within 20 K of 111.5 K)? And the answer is -0.40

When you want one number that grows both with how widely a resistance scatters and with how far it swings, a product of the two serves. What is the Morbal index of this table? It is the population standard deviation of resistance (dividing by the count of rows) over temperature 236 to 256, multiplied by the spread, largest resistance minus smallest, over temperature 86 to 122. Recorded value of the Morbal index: 0.0031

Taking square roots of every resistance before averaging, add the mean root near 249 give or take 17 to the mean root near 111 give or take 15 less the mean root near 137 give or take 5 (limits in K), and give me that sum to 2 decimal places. 0.99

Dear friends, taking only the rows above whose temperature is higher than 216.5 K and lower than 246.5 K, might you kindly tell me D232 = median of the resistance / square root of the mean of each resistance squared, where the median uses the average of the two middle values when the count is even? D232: 1.00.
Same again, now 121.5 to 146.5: 1.00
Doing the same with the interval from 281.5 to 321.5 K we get 1.00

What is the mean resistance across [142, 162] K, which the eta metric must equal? 1.20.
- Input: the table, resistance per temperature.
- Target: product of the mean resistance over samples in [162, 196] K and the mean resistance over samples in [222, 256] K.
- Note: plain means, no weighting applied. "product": 1.28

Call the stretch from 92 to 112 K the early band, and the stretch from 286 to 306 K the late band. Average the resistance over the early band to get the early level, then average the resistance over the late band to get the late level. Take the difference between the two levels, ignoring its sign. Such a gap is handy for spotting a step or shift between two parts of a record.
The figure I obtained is 0.065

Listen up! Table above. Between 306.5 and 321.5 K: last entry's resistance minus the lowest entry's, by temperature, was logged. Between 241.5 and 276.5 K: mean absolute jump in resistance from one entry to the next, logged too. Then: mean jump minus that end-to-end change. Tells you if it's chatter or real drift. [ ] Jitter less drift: 0.11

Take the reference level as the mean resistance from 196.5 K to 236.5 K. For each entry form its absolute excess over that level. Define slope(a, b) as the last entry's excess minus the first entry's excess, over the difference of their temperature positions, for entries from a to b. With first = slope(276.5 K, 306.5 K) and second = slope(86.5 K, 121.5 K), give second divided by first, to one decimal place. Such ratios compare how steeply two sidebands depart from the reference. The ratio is -3.3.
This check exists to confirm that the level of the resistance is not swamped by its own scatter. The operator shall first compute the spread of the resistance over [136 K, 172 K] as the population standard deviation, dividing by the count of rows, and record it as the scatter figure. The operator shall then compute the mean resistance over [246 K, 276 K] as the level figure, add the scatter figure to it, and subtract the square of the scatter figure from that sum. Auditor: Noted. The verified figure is 0.91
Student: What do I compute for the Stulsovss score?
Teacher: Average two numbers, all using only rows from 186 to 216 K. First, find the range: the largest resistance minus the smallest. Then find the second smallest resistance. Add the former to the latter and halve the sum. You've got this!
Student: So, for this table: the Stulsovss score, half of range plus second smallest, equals 0.590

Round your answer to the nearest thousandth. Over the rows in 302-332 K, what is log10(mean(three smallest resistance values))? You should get 0.064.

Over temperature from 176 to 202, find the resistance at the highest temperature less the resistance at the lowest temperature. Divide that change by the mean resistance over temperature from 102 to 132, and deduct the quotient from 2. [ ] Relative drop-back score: 2.02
